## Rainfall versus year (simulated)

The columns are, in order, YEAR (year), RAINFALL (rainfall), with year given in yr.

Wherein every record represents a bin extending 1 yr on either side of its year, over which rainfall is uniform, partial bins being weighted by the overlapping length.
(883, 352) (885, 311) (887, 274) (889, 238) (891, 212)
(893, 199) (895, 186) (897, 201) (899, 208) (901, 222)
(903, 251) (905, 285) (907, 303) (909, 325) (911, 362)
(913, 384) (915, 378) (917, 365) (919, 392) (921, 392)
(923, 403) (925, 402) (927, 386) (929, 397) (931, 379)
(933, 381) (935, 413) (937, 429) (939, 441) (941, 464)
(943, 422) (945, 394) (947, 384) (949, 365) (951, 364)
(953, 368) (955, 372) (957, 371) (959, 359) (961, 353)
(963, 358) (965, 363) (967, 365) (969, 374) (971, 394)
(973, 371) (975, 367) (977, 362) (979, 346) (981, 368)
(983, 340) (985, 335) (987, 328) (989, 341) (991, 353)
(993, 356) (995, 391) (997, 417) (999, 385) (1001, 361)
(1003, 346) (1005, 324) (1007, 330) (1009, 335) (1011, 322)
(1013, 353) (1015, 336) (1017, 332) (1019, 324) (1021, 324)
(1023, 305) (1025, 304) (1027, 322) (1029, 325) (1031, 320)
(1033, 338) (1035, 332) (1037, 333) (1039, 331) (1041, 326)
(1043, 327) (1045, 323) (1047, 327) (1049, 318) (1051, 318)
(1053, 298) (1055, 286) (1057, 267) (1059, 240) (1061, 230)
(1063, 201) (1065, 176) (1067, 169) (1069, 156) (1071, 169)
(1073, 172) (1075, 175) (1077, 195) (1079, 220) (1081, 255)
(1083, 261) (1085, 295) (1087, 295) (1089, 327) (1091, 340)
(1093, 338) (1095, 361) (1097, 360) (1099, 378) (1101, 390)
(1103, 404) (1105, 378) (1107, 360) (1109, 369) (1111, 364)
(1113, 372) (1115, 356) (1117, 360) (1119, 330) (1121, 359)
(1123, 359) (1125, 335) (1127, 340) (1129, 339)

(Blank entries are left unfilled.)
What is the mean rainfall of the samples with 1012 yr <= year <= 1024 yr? 329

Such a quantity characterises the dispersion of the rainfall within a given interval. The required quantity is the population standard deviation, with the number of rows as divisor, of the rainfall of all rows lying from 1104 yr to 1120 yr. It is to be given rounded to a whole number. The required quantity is 14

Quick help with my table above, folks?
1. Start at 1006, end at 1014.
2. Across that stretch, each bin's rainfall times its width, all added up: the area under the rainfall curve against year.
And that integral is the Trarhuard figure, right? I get 2680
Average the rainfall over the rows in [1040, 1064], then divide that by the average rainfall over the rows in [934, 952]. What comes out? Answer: 0.71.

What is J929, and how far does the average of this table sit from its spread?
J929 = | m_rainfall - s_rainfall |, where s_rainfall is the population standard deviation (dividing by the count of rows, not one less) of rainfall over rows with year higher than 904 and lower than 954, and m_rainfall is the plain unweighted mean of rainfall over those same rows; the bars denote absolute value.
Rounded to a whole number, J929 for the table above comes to 345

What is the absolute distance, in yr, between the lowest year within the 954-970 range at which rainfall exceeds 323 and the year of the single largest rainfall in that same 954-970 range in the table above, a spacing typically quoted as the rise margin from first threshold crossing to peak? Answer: 14 yr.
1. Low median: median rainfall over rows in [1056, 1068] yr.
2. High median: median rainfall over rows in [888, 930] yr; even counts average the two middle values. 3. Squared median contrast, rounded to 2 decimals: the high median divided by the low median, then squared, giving 2.27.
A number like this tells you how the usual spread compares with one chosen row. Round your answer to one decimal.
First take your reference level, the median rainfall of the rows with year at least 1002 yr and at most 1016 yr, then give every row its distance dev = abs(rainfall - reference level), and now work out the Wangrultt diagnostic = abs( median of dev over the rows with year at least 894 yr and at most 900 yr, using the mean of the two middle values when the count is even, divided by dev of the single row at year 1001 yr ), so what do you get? 5.2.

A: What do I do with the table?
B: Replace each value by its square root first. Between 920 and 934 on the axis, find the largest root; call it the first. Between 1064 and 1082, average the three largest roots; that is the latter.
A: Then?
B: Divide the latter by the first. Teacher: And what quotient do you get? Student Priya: 0.74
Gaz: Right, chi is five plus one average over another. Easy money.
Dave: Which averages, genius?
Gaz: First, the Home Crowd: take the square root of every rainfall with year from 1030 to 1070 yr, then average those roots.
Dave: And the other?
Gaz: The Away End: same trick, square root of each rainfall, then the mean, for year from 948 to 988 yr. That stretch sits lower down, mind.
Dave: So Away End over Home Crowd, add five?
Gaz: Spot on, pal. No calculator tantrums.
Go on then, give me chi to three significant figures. 6.14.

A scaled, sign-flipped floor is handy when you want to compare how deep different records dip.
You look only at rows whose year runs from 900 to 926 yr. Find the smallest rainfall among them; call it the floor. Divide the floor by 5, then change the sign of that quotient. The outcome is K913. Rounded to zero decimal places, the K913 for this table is -44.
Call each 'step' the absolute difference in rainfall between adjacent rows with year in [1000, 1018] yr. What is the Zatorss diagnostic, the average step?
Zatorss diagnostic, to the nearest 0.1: 14.1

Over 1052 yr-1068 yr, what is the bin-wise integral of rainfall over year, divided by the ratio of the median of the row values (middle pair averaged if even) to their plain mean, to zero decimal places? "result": 3708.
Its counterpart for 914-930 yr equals 6188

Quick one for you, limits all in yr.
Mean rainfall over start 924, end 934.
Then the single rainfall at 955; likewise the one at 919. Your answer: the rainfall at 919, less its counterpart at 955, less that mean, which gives -369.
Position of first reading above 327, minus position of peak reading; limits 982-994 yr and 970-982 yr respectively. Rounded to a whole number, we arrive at 12 yr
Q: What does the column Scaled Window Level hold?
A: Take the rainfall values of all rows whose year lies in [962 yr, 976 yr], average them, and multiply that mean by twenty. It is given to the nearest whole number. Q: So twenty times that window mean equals 7406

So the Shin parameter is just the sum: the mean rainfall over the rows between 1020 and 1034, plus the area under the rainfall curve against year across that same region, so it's 4796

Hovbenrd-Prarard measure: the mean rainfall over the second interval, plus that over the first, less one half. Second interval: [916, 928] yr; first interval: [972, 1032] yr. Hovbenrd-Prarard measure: 734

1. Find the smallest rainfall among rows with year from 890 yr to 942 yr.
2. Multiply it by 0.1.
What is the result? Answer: 19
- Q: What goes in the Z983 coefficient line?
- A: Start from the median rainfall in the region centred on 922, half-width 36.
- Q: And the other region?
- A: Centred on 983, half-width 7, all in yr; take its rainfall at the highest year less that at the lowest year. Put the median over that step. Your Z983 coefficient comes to -18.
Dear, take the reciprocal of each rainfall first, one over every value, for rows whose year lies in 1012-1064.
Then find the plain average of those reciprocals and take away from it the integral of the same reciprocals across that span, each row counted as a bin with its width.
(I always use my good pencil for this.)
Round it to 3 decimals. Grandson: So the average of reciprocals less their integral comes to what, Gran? -0.168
